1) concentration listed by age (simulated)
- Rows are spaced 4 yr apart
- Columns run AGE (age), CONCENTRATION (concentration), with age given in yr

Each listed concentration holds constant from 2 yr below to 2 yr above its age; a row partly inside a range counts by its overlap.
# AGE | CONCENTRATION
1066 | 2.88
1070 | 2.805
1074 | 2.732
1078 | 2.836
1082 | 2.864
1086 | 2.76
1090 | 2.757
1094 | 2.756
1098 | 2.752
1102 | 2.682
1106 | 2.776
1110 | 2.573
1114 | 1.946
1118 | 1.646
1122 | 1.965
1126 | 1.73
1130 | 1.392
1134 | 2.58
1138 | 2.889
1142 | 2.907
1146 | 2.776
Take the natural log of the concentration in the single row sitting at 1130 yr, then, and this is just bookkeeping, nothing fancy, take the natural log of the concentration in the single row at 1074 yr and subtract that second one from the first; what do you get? -0.67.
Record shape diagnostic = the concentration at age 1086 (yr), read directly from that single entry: 2.76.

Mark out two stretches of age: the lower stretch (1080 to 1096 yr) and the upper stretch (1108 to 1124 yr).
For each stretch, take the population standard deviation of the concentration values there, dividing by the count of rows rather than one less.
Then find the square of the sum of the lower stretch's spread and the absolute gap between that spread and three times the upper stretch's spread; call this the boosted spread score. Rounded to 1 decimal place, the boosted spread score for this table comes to 1.0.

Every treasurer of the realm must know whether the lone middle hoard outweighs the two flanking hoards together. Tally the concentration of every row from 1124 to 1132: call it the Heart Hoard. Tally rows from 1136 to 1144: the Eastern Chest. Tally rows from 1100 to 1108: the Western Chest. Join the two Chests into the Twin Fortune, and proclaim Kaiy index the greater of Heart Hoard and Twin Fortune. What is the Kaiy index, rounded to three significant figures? 11.3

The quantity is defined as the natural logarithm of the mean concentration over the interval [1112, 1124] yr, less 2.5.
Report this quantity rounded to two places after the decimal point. -1.88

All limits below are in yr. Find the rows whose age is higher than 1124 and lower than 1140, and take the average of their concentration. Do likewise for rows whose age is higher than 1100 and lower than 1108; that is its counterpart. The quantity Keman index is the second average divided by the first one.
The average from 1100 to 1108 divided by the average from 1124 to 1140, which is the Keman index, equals 1.27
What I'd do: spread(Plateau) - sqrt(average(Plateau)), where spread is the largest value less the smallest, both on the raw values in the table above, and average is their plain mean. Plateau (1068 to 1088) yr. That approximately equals -1.54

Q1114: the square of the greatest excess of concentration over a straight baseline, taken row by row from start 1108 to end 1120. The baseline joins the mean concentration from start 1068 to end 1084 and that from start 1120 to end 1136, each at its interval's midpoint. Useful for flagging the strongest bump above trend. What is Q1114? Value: 0.12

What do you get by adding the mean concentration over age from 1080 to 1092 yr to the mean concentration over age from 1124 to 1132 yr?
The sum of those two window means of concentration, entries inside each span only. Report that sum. 4.4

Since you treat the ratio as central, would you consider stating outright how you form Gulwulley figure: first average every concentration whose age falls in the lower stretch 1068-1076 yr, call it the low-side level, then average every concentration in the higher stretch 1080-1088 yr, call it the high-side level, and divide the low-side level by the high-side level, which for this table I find 0.98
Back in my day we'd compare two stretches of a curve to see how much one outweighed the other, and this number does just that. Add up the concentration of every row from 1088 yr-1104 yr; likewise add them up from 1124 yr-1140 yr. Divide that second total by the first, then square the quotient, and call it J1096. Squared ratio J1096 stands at 0.62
